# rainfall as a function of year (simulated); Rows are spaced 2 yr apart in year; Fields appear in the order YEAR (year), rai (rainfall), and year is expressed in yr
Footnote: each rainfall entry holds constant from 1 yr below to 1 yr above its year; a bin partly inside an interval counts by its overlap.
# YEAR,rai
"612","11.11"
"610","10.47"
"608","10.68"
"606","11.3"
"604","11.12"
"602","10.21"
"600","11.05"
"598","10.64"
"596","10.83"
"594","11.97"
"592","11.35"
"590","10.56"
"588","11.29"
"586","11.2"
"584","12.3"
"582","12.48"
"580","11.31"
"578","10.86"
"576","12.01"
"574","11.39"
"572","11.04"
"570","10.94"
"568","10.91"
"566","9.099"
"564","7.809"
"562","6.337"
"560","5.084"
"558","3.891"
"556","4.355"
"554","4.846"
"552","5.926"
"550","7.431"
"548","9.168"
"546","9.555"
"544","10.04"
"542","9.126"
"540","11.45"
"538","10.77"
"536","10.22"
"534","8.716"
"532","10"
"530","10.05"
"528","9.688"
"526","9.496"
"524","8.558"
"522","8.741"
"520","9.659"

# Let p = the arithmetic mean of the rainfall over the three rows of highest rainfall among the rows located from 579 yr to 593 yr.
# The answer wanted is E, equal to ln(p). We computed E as 2.49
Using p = 12.0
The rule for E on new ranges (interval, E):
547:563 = 2.03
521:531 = 2.28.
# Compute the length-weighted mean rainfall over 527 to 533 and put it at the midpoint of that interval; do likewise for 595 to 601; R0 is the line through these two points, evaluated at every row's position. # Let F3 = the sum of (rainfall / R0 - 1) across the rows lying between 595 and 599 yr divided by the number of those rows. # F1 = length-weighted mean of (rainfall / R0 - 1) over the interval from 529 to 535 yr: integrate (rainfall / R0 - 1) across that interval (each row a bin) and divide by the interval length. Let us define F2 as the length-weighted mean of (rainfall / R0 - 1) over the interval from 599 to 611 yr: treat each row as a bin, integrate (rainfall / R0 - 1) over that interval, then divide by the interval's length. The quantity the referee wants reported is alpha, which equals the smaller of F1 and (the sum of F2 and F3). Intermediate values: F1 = -0.04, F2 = -0.01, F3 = -0.01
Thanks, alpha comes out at -0.04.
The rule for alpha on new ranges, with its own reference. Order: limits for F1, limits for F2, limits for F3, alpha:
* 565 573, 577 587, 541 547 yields 0.00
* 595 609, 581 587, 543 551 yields -0.01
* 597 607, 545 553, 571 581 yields -0.14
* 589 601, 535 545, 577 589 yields 0.02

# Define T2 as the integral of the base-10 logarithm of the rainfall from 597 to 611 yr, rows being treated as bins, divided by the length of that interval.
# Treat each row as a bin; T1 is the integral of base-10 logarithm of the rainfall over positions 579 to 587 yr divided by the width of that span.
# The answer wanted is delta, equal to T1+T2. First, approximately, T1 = 1.07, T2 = 1.03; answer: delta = 2.10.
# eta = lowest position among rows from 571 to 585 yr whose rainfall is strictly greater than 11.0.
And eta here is 572 yr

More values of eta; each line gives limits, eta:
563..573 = 572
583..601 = 584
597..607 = 600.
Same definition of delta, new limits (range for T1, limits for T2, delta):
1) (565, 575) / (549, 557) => 1.77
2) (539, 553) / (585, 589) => 1.99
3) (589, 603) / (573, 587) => 2.10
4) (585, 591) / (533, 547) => 2.04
